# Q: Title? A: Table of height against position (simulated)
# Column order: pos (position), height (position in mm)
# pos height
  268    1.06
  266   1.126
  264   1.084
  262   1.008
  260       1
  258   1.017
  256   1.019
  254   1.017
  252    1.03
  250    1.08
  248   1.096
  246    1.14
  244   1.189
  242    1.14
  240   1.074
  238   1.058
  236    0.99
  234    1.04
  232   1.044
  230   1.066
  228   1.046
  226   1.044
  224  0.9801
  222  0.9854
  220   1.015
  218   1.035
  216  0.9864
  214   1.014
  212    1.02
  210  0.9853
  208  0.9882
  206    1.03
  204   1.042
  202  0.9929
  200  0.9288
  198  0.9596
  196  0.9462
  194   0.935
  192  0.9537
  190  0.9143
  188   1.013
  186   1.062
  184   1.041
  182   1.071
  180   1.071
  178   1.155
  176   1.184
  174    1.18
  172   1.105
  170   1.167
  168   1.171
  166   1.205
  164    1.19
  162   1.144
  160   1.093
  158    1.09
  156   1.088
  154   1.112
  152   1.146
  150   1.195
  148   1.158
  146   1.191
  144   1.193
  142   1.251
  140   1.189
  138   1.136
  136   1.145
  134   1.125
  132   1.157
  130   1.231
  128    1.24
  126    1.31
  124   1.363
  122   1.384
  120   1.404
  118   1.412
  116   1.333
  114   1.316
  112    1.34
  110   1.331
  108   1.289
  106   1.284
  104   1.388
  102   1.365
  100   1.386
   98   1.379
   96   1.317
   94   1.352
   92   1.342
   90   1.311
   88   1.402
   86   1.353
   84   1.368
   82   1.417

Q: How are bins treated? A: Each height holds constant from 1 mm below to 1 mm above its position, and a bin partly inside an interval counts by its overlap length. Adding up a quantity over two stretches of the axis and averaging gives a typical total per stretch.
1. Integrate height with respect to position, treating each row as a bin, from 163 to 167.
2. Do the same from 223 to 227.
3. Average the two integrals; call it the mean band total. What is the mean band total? 4.42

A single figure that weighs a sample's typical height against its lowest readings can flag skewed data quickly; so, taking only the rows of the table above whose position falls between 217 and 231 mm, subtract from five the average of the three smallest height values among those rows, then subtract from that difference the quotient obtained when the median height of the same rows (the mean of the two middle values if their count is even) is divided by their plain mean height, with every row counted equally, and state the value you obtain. 3.00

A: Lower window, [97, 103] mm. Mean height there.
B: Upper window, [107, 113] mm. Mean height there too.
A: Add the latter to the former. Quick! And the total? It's 2.70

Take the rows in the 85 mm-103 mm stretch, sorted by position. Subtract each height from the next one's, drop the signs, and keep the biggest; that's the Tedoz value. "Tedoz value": 0.091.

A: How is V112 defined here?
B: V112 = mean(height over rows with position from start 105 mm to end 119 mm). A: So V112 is 1.33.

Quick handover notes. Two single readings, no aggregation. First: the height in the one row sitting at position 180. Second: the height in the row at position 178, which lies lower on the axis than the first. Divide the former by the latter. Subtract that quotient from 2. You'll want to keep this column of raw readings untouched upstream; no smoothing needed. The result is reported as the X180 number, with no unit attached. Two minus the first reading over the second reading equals 1.07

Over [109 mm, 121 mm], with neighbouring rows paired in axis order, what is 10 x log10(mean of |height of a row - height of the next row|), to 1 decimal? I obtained -15.6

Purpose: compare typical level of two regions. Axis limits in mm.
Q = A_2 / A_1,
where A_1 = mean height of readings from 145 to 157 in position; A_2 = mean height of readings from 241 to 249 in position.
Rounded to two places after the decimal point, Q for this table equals 0.99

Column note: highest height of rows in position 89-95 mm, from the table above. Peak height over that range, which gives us 1.352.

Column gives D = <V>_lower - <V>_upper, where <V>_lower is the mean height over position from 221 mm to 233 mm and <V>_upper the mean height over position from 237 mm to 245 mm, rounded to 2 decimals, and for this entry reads -0.09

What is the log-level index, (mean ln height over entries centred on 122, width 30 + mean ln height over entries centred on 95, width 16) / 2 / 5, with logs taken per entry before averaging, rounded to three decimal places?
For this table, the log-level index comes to 0.056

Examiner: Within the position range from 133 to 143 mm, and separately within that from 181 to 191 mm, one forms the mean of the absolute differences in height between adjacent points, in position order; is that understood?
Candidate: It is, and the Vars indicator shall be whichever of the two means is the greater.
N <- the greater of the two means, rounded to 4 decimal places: 0.0497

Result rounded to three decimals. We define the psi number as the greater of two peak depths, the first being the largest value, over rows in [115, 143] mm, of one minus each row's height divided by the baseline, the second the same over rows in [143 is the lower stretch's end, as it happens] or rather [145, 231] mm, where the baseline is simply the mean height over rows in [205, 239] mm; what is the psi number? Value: 0.103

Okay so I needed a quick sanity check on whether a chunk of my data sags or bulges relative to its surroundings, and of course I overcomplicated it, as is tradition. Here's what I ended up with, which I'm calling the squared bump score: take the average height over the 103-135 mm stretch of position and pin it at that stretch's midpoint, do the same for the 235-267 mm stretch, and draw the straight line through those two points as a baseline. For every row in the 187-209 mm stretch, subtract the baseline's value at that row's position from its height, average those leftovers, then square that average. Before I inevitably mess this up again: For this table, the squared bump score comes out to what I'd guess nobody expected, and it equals 0.0361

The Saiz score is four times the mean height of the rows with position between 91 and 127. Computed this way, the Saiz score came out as 5.40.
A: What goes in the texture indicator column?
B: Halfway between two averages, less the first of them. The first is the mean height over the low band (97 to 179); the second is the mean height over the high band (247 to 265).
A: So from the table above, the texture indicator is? -0.10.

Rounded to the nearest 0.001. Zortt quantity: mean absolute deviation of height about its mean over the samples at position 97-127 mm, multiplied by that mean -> 0.047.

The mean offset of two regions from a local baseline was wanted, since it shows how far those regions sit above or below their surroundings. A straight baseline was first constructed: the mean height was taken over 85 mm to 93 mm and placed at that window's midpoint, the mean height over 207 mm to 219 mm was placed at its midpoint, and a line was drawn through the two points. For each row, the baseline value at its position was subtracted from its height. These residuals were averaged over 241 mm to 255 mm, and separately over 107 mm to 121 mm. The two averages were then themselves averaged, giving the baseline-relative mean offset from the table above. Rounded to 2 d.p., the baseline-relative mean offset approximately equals 0.13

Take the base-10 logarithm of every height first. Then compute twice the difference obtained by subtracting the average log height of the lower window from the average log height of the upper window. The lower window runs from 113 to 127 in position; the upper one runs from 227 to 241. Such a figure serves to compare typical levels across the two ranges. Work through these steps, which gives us -0.23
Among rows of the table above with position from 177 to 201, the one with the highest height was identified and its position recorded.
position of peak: 178 mm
